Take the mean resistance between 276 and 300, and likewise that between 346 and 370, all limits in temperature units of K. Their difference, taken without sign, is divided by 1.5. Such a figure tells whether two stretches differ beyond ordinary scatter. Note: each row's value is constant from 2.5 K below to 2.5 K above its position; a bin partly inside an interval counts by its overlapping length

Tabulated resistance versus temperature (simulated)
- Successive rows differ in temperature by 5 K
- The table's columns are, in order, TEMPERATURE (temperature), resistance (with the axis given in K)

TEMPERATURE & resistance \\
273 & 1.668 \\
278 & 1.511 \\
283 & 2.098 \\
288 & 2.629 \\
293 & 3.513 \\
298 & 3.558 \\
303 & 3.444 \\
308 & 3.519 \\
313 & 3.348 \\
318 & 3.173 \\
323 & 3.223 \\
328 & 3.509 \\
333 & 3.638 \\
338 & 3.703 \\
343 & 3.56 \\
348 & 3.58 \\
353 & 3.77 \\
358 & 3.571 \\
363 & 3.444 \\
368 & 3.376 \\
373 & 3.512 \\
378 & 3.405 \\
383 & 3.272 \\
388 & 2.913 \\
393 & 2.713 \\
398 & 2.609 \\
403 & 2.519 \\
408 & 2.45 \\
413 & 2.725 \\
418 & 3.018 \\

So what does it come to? 0.59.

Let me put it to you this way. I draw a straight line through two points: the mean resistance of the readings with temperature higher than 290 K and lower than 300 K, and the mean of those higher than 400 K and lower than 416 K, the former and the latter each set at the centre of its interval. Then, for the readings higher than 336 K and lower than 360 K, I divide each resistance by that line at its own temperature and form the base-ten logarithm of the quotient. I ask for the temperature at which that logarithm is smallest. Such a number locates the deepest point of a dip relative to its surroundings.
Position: 343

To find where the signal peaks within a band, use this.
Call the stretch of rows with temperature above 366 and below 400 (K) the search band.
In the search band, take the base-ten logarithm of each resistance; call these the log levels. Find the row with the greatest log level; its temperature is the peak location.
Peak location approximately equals 373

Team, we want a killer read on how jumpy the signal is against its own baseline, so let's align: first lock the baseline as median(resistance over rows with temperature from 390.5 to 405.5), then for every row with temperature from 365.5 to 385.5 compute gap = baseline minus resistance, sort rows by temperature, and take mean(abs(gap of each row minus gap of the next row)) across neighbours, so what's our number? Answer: 0.13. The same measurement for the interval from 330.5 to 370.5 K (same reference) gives 0.12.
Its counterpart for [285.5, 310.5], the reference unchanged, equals 0.28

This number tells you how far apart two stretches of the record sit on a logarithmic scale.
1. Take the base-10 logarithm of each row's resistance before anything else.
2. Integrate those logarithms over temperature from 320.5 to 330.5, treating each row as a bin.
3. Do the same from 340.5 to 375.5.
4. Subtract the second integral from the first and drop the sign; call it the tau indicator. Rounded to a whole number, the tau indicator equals 14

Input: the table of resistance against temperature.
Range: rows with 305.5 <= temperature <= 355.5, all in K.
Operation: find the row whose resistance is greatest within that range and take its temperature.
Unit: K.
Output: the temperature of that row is 353 K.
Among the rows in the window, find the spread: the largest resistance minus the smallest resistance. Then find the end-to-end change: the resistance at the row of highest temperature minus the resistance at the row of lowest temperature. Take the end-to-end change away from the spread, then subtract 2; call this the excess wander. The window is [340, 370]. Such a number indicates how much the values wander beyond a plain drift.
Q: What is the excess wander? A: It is -1.42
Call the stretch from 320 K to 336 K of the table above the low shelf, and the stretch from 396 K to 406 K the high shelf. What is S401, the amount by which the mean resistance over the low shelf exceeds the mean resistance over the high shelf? 0.9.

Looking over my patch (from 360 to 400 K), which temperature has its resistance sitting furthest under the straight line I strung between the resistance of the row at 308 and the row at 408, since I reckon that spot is 398 K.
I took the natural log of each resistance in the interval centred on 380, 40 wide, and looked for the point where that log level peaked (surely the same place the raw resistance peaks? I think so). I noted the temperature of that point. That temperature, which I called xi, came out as 373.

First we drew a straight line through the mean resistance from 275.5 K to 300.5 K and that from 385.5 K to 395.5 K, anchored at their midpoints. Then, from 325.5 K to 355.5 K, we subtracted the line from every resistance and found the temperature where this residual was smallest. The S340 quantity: 328 K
